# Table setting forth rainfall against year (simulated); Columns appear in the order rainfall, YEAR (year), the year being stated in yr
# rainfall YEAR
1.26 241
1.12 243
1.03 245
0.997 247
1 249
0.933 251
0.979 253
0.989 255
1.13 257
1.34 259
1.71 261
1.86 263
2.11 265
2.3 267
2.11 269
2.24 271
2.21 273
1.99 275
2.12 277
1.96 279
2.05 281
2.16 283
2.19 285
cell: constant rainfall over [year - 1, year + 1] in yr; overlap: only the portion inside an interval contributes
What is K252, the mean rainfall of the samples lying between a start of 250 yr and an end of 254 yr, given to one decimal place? 1.0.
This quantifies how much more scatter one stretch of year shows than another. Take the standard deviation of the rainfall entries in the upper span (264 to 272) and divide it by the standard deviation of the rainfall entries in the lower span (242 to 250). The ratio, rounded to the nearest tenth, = 1.7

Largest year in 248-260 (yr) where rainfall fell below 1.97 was 259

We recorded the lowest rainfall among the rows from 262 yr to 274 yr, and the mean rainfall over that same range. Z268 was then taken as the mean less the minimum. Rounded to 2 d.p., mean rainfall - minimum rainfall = 0.28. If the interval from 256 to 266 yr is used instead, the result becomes 0.50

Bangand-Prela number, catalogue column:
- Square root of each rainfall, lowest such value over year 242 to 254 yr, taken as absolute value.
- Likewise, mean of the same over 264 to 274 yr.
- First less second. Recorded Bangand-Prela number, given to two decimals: -0.52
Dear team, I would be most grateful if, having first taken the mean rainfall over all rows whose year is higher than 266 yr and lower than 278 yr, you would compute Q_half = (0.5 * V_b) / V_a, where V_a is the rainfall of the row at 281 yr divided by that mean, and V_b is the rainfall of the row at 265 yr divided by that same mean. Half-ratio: 0.51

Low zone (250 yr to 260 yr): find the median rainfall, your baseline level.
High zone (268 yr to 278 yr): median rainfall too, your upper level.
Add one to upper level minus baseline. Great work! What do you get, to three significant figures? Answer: 2.13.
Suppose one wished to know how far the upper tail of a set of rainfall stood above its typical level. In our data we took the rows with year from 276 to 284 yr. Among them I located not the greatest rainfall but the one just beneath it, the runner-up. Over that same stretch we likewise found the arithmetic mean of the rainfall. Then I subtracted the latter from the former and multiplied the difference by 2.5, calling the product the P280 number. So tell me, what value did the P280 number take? 0.12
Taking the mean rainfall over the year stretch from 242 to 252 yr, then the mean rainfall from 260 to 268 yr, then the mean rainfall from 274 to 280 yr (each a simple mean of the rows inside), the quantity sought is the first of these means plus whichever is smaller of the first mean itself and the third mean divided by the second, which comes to 2.03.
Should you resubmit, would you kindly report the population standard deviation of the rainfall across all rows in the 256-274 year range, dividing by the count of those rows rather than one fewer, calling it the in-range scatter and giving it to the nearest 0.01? 0.39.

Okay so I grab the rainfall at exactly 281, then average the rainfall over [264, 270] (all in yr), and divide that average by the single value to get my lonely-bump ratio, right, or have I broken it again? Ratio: 1.06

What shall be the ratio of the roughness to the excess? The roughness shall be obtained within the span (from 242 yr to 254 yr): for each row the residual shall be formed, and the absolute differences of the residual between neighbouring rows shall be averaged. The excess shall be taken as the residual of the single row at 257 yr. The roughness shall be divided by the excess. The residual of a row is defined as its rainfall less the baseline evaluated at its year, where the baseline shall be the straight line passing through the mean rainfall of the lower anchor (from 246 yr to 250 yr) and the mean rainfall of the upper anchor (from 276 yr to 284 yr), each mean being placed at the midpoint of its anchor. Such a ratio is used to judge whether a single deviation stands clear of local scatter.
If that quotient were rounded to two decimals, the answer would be -0.56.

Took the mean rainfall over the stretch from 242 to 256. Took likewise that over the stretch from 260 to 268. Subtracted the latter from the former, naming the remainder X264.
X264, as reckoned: -1.0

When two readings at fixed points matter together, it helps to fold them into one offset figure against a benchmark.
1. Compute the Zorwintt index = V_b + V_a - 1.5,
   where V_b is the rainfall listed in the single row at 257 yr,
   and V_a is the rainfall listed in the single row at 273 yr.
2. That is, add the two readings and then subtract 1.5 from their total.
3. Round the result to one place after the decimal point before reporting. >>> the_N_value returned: 1.8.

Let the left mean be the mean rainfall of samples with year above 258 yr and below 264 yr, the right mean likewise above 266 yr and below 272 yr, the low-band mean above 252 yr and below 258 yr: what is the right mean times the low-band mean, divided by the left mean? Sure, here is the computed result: 1.4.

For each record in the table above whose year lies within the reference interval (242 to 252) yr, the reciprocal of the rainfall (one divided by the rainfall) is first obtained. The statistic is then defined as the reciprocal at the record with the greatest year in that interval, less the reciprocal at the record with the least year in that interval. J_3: 0.18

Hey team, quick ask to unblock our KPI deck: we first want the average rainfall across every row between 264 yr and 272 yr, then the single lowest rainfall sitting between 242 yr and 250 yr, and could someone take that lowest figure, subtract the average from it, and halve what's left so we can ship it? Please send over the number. -0.60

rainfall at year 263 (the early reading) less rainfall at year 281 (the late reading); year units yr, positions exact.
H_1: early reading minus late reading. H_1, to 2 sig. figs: -0.19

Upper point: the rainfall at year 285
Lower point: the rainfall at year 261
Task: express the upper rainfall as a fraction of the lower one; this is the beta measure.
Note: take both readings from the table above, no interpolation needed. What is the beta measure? 1.28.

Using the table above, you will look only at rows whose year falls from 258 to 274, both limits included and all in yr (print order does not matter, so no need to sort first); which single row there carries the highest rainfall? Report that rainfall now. 2.3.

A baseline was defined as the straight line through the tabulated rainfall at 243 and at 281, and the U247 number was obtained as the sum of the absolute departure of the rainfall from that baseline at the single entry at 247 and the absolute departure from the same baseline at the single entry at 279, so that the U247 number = 0.26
